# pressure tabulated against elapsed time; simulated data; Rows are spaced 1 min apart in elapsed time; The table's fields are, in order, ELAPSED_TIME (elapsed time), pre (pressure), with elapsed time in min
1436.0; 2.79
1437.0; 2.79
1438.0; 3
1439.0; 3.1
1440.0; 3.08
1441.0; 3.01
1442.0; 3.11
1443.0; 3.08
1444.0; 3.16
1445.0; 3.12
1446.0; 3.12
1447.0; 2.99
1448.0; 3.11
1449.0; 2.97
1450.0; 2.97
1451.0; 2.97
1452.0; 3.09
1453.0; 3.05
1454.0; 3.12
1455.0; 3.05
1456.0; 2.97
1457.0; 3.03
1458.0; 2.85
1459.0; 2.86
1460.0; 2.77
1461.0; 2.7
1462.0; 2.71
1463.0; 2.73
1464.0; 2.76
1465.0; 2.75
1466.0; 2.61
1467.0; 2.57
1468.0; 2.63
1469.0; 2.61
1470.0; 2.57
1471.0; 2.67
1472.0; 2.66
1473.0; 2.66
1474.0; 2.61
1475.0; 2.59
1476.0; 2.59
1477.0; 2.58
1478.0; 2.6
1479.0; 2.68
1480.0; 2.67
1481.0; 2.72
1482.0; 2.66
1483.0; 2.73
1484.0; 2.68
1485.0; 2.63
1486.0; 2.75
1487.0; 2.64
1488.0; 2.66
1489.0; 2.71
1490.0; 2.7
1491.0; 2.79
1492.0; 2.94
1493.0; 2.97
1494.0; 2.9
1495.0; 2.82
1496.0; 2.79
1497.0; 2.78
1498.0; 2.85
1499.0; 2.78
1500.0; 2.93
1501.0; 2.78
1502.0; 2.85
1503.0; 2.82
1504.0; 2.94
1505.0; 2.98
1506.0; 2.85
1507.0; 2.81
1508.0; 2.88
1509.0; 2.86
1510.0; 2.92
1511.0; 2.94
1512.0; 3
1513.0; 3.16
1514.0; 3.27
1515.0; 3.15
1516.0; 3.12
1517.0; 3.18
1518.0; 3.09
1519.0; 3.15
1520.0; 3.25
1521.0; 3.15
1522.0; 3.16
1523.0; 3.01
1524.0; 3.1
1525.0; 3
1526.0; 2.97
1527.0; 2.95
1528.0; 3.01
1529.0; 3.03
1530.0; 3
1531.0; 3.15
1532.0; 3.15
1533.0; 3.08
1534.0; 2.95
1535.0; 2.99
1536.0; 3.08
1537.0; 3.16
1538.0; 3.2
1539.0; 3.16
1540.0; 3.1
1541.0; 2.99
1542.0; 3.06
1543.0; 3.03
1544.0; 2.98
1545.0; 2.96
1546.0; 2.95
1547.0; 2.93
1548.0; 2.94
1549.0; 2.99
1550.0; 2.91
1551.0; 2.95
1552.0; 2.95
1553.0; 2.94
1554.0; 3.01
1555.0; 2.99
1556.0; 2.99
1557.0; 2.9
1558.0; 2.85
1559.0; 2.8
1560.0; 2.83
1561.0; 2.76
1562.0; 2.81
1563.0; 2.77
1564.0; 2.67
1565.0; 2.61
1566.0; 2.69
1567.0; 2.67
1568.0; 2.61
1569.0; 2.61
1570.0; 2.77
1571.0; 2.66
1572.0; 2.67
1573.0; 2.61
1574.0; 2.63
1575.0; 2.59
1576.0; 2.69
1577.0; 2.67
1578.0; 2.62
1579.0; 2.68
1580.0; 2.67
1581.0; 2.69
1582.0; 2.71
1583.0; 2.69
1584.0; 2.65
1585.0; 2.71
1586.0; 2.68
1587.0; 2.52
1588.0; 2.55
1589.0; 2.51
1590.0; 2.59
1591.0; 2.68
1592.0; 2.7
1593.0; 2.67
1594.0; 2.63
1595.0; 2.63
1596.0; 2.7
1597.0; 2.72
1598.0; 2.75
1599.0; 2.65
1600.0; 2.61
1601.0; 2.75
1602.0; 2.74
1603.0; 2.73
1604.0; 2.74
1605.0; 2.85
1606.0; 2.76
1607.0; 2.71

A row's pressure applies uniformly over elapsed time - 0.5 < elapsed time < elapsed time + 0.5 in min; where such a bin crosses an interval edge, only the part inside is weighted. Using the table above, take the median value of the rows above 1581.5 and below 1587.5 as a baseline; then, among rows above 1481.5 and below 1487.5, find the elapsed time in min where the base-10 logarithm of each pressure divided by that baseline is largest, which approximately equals 1486.0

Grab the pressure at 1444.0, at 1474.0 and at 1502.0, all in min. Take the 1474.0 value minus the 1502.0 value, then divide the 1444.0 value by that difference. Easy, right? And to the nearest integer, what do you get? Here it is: -13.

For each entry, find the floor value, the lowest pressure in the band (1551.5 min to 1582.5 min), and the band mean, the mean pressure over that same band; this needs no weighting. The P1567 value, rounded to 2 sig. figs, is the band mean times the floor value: 7.1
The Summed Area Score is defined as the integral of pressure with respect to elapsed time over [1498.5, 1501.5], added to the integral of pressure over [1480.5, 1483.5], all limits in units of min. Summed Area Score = 16.6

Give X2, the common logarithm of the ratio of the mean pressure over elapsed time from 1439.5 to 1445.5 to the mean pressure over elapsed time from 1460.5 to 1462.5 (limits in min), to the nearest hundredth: 0.06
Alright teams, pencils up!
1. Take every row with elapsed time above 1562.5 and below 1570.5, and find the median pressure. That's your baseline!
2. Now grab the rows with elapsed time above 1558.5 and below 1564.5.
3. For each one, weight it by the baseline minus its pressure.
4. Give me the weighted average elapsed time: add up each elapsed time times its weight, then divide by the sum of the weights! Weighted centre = 1560.9 min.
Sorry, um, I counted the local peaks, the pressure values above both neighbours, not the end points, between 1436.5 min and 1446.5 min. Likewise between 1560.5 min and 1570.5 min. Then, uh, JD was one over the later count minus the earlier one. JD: -1.0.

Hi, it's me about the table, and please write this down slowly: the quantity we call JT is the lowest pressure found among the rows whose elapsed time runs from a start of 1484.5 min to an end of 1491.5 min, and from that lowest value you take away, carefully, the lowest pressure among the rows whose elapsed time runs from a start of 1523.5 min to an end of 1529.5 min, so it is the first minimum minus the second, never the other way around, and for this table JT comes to -0.32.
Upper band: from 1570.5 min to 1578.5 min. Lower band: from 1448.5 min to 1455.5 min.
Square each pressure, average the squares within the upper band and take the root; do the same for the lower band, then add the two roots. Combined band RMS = 5.67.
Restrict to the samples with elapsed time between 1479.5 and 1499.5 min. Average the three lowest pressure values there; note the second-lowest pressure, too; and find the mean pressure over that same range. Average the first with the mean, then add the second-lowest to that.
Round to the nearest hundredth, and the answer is 5.34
